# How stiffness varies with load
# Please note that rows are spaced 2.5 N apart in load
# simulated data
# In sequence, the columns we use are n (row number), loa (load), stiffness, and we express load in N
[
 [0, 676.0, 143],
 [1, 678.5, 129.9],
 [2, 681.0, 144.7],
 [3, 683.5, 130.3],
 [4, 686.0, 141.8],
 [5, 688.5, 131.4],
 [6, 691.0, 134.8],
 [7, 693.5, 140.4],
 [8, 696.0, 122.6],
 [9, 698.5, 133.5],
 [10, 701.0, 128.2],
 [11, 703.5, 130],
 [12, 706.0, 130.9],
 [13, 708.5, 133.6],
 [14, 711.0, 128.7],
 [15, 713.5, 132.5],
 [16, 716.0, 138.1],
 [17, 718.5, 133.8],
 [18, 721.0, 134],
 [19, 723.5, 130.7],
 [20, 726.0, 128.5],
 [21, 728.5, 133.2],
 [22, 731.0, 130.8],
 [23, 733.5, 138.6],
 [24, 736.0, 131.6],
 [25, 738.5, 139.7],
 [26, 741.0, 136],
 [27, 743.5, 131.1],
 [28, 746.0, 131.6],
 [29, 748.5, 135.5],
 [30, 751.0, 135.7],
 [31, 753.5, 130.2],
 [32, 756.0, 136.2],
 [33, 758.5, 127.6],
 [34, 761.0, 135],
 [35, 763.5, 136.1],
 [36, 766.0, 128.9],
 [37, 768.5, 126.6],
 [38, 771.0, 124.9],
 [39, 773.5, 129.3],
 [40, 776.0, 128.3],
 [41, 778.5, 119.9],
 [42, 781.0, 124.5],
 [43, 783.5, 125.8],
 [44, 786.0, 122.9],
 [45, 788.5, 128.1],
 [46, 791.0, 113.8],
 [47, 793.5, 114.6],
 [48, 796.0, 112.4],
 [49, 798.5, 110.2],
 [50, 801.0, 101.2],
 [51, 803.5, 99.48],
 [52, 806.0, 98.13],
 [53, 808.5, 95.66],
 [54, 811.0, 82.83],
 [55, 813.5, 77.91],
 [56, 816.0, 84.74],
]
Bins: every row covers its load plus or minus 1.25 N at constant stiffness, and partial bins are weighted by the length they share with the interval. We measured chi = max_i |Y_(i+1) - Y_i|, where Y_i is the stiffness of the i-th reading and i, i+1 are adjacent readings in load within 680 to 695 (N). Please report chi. 14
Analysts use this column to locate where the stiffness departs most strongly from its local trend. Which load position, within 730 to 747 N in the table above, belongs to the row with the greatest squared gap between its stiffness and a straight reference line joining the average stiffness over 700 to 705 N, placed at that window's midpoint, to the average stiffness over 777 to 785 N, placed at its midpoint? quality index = 738.5 N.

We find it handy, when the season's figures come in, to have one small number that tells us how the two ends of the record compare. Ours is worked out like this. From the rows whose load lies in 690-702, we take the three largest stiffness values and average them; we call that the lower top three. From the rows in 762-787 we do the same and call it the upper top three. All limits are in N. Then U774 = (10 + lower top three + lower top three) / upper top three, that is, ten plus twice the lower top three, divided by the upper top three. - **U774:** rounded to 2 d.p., 2.15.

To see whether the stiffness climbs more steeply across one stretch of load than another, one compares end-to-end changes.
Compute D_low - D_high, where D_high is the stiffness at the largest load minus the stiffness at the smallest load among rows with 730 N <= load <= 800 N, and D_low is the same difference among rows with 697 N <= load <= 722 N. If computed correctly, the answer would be 21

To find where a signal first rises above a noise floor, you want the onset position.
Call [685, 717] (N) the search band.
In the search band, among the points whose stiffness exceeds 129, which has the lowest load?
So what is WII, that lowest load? 686.0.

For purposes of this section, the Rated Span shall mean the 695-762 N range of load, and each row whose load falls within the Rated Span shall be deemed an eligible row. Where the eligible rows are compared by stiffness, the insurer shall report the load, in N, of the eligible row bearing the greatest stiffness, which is 738.5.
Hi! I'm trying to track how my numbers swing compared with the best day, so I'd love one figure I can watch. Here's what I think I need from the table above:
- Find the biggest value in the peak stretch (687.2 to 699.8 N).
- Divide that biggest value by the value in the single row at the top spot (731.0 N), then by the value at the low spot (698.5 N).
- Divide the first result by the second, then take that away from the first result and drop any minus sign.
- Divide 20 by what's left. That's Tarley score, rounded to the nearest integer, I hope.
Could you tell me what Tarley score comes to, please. 379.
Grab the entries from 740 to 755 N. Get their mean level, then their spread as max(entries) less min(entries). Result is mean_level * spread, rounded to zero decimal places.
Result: 773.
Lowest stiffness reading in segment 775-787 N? 119.9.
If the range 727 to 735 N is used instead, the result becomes 130.8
